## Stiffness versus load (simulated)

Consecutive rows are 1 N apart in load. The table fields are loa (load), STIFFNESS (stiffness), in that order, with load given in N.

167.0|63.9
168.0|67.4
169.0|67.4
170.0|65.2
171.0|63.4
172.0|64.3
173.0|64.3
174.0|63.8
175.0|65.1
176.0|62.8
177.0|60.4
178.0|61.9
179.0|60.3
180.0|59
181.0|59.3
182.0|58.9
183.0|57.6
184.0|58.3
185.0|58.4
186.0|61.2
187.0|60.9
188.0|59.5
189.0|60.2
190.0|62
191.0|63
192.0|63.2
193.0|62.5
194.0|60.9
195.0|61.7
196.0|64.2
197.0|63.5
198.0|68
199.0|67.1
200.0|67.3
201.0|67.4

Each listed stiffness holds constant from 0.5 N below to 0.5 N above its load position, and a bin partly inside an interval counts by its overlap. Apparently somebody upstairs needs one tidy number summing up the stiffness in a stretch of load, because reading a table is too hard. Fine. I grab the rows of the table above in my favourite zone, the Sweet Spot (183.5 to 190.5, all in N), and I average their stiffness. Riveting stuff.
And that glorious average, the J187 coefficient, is 60.1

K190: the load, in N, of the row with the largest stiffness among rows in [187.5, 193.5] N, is 192.0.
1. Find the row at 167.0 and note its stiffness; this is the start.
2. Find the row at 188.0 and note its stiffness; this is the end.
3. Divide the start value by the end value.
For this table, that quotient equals 1.07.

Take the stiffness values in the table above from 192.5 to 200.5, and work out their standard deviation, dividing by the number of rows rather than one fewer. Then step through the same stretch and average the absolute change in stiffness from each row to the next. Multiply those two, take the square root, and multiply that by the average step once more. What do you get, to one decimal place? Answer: 3.2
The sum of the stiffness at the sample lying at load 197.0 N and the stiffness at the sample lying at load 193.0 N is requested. 126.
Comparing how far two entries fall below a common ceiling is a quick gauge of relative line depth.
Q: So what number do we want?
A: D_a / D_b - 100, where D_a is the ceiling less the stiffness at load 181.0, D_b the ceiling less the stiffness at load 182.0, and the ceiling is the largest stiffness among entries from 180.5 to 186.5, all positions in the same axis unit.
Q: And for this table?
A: -99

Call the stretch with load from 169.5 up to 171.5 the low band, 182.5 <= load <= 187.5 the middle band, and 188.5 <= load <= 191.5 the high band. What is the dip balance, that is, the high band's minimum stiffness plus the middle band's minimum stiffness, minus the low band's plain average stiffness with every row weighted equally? 53.5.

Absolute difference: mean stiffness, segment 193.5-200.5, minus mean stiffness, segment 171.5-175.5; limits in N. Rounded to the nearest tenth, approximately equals 0.3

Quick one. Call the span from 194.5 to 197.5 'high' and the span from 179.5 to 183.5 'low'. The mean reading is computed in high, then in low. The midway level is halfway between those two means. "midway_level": 60.9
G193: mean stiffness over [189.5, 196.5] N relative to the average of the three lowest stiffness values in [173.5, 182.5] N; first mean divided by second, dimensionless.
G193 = 1.06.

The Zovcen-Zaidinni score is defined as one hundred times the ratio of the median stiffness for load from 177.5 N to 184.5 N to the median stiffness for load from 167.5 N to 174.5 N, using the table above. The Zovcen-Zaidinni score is 92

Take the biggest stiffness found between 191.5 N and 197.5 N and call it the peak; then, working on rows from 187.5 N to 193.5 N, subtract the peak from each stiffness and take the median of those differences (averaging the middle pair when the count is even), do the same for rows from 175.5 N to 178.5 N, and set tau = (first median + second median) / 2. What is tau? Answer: -2.1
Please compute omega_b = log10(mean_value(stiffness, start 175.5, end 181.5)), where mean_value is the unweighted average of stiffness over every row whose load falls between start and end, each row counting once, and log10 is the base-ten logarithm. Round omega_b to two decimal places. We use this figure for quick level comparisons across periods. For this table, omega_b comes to 1.78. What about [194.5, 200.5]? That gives 1.81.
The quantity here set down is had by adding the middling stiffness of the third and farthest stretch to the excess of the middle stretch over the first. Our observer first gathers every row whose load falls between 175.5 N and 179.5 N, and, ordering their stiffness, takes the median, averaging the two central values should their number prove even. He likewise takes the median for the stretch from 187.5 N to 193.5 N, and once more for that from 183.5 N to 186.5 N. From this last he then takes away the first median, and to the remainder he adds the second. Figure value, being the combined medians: 59.5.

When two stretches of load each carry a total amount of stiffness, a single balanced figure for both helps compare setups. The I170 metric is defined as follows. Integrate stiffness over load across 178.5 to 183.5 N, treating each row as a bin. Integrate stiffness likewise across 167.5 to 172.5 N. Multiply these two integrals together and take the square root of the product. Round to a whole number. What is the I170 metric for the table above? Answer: 311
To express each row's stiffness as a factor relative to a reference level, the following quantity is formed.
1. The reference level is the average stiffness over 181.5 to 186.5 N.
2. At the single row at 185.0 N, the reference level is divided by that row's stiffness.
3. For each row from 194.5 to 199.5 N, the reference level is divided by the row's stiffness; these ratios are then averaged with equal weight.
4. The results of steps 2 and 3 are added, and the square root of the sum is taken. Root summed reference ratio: 1.38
